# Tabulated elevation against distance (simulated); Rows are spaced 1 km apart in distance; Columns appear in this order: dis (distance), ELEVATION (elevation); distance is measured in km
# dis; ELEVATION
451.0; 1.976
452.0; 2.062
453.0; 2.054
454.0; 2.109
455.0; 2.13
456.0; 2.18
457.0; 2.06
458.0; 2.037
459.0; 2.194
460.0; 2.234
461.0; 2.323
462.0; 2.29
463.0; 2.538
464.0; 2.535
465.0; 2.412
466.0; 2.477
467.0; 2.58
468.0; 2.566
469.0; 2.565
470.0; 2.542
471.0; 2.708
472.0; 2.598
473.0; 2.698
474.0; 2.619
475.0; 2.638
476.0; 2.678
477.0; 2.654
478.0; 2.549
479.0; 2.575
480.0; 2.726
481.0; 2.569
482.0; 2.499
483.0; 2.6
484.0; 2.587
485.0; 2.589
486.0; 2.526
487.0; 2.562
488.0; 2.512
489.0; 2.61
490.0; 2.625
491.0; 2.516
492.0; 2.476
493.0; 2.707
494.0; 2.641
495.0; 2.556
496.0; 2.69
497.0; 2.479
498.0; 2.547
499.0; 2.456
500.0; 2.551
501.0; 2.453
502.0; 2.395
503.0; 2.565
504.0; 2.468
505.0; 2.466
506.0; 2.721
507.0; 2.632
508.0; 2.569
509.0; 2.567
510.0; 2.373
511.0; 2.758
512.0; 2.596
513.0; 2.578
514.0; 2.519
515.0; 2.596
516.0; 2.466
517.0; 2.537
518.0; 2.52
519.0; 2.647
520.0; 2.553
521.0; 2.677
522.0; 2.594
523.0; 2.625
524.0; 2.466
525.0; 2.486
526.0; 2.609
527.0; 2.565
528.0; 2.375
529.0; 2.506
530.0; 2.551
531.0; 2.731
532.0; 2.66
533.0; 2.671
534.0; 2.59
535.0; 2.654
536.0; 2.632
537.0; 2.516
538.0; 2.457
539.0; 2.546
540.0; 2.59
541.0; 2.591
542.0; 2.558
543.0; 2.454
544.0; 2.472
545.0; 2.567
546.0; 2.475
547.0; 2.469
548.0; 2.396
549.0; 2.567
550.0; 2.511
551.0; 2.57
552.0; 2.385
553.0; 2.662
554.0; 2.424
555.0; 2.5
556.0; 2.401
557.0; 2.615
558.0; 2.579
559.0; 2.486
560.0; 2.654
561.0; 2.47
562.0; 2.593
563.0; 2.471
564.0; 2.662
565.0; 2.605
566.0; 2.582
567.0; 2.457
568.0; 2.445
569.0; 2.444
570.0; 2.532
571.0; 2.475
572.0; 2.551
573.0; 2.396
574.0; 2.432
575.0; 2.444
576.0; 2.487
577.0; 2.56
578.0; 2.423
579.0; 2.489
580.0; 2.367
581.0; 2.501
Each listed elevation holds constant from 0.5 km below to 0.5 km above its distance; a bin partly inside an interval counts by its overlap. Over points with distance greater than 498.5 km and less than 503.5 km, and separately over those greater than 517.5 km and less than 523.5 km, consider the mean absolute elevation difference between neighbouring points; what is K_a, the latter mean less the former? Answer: -0.01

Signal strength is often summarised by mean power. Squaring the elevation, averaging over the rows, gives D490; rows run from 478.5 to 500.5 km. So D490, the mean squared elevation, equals 6.62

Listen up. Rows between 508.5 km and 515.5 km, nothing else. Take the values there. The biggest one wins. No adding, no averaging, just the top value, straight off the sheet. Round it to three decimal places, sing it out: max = 2.758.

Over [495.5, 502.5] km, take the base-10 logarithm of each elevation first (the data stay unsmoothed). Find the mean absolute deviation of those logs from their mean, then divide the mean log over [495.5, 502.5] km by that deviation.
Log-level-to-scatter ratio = 32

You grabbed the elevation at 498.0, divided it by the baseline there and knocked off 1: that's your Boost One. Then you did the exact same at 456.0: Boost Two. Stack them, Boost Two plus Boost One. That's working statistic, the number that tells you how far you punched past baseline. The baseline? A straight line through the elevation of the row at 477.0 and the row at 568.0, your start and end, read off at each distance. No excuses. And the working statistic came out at -0.216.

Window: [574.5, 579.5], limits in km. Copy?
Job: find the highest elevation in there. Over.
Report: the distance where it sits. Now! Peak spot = 577.0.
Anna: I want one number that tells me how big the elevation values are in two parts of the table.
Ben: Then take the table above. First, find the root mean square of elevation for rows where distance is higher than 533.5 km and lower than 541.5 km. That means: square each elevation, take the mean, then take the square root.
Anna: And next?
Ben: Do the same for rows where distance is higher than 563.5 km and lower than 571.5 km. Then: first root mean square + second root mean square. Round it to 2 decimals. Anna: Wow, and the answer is 5.10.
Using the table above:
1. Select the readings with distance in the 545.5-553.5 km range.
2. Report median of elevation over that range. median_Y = 2.49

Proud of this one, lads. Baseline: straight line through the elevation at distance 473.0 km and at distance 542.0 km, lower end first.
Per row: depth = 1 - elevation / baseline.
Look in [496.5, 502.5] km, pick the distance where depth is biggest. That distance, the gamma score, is 502.0 km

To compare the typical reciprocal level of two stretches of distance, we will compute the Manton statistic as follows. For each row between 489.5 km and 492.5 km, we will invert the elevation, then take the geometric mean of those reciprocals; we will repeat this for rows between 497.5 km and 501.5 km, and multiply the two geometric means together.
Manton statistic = 0.158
